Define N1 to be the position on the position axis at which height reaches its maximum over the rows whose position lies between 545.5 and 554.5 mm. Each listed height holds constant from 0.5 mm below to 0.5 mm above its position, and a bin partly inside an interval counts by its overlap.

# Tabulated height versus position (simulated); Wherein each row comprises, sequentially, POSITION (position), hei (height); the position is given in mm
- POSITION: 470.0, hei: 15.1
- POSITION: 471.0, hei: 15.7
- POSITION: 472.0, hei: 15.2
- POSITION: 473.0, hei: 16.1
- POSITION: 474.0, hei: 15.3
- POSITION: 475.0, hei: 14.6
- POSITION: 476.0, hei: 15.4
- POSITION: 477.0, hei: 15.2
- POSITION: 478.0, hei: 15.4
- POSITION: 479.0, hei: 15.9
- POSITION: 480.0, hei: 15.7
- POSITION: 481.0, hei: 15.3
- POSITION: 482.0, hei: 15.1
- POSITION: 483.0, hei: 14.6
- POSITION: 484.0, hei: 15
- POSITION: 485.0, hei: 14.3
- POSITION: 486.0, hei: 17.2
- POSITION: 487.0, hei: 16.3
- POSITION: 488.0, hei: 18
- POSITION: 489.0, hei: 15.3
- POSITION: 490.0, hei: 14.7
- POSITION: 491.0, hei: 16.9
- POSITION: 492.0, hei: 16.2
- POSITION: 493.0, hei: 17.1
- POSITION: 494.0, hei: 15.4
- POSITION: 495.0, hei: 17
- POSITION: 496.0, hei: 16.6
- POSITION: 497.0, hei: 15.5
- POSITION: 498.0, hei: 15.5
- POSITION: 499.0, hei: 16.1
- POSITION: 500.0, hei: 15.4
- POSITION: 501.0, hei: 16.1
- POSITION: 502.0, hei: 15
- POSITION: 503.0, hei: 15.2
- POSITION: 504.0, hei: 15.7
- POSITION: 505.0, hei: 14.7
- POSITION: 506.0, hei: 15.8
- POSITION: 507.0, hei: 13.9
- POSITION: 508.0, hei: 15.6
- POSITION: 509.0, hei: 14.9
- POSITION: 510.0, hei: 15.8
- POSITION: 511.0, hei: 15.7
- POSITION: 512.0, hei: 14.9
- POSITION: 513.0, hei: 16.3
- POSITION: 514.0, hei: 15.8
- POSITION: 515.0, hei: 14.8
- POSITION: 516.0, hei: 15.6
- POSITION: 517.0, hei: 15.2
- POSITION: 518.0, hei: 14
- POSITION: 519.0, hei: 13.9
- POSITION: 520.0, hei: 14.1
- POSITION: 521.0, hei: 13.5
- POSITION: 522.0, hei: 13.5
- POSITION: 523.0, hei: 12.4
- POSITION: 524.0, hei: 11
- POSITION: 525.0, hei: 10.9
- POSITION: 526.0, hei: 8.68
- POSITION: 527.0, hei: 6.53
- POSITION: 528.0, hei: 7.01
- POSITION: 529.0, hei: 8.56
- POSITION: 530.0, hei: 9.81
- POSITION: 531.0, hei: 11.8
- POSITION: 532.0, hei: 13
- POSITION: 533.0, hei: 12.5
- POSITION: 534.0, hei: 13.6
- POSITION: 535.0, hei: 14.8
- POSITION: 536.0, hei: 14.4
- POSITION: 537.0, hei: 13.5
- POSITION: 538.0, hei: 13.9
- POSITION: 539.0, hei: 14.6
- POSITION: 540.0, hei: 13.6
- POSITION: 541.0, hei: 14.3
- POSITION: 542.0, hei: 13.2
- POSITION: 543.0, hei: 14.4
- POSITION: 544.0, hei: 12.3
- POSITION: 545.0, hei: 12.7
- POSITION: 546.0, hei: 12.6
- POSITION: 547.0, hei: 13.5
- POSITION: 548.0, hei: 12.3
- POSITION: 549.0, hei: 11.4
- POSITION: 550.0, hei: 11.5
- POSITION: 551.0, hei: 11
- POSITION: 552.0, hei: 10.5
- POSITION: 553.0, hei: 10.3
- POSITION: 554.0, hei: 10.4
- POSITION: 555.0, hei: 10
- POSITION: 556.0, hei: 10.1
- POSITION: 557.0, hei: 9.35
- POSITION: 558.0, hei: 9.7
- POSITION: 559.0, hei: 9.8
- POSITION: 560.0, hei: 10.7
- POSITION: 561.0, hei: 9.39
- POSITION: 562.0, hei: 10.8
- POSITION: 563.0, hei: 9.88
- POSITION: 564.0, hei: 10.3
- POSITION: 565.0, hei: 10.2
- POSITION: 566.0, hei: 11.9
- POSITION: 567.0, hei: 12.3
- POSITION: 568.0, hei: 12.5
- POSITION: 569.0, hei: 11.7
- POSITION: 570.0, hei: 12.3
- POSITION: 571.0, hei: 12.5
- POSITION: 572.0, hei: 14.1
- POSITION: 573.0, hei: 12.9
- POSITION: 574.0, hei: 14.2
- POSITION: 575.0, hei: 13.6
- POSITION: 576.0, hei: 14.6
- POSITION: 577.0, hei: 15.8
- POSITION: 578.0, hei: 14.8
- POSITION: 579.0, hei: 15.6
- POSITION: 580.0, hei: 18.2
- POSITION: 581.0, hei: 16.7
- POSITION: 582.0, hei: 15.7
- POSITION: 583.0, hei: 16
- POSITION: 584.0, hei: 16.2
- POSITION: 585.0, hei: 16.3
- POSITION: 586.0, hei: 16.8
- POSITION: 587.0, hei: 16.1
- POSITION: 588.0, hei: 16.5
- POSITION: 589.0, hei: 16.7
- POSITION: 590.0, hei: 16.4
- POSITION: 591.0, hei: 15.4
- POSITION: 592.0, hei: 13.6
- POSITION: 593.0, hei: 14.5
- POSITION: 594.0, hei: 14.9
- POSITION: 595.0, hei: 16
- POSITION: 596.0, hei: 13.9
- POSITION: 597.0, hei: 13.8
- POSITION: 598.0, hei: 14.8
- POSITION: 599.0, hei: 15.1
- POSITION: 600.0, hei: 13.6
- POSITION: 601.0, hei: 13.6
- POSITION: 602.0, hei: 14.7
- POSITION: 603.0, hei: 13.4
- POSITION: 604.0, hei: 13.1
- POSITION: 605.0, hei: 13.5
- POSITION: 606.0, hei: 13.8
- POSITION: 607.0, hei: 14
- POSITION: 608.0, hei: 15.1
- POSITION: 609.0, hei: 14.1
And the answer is 547.0 mm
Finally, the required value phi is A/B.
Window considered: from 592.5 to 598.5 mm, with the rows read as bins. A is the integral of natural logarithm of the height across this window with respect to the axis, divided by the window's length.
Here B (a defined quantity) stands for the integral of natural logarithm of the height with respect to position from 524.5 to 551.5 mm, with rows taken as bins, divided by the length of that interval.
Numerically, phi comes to 1.09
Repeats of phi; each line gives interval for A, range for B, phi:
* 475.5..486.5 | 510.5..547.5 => 1.07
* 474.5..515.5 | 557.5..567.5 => 1.17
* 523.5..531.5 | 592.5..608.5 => 0.83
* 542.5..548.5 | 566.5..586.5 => 0.96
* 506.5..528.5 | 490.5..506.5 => 0.93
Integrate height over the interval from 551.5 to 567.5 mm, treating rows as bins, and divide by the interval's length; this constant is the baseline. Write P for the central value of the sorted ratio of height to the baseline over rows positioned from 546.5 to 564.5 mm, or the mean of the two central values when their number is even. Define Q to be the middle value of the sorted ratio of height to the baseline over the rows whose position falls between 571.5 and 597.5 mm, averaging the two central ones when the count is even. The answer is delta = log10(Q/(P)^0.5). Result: 0.18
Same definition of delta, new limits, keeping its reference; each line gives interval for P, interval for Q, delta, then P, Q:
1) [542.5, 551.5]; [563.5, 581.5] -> 0.07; 1.2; 1.28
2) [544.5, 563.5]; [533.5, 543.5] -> 0.13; 1.0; 1.36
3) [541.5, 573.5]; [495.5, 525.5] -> 0.14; 1.1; 1.47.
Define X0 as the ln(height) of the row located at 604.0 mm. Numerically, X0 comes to 2.57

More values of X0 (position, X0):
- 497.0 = 2.74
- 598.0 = 2.69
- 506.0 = 2.76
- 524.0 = 2.40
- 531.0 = 2.47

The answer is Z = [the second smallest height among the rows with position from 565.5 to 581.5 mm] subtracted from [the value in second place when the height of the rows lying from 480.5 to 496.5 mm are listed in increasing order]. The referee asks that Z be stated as 2.7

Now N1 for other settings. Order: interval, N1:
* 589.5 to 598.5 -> 590.0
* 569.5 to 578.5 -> 577.0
